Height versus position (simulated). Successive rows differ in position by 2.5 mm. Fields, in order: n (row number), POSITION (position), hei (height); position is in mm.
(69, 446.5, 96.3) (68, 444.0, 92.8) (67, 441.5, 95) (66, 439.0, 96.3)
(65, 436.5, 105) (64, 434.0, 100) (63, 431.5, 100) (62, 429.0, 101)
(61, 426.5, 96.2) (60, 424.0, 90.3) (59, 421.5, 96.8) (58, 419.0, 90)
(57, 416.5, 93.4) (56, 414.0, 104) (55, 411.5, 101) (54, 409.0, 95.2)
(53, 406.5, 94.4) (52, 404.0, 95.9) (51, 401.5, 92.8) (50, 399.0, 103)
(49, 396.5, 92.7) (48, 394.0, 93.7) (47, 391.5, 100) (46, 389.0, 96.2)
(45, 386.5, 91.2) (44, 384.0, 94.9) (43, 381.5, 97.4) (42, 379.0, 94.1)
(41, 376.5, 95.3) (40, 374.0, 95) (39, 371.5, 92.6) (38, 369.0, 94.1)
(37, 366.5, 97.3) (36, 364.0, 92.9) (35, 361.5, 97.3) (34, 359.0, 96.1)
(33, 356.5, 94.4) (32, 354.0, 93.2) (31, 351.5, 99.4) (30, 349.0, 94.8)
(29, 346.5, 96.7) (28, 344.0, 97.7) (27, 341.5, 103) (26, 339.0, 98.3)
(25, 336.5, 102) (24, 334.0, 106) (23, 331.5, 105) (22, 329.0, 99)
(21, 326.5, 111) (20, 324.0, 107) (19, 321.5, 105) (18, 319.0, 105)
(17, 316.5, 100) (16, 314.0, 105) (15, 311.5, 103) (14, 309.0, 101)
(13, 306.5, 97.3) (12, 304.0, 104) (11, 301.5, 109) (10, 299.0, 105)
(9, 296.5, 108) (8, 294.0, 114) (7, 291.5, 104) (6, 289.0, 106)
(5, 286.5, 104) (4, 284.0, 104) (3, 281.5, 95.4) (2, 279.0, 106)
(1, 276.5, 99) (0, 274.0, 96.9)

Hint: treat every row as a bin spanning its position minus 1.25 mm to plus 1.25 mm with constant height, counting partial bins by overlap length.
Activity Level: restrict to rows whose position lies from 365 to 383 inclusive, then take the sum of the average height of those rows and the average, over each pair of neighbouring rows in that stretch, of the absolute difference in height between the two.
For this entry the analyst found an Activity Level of 97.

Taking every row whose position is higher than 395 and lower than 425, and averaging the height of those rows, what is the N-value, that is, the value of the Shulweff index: 95.8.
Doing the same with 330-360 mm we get 98.9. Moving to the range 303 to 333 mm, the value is 103.5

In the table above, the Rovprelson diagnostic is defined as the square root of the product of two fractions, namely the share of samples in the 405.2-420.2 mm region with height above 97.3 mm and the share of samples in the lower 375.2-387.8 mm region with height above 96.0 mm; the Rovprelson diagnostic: 0.26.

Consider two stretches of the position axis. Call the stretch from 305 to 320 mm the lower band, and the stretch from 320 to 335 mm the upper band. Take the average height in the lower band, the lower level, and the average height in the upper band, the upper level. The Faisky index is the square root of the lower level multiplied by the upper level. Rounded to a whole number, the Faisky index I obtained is 104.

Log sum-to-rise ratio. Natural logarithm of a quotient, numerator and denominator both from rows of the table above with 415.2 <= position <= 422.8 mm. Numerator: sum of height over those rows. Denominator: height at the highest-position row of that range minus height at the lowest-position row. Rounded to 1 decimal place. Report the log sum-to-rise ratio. 4.4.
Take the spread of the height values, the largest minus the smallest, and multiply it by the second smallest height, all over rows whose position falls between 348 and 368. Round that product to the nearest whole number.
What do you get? 606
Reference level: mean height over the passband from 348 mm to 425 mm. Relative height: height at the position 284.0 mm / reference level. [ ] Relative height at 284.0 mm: 1.09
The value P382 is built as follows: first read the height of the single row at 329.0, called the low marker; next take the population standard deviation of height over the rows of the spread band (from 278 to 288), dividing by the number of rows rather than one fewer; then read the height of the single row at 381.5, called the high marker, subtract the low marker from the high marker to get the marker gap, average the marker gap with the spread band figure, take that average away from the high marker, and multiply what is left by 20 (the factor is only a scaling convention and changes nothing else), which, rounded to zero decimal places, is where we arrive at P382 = 1923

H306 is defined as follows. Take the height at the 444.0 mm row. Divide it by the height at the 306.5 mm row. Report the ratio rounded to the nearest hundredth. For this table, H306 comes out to 0.95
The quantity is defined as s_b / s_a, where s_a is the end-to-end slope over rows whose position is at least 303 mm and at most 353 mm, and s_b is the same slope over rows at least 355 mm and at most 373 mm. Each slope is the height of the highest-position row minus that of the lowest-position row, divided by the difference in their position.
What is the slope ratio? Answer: 1.2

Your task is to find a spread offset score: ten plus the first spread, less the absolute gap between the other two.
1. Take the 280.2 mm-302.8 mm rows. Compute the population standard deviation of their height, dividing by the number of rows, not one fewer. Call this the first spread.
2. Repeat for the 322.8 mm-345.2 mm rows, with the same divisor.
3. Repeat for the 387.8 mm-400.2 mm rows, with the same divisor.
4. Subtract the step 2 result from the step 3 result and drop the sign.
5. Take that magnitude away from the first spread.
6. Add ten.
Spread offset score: 14.4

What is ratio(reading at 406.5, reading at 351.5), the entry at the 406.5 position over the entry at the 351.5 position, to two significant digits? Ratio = 0.95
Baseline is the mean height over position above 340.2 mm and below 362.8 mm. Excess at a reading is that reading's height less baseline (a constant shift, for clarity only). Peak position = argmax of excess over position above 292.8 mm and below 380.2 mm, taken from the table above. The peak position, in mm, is 294.0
